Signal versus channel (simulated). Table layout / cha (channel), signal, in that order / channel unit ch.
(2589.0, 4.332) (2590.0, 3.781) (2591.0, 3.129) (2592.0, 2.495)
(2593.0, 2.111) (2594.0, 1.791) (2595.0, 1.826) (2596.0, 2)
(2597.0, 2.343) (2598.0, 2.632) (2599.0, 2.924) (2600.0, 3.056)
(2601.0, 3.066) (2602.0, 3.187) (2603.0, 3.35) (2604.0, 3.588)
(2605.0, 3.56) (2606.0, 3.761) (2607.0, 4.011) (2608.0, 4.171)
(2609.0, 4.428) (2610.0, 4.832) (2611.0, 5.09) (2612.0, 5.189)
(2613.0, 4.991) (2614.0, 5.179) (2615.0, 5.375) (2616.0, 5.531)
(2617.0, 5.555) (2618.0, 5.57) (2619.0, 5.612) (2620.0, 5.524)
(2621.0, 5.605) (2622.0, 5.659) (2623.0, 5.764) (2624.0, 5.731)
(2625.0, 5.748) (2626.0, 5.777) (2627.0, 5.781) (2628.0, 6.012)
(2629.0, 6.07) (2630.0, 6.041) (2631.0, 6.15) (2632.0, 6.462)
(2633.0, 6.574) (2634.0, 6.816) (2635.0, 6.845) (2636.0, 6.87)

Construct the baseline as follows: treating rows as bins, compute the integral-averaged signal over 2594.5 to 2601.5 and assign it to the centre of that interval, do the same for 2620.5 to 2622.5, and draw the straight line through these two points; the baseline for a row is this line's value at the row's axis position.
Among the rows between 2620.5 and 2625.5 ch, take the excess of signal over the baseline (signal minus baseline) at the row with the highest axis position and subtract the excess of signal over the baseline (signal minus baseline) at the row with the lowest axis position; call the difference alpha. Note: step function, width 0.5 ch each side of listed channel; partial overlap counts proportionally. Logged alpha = -0.4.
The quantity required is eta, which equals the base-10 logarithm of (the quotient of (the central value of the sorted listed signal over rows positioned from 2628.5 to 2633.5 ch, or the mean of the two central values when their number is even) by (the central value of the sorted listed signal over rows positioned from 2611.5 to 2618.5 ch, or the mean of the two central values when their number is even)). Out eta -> 0.06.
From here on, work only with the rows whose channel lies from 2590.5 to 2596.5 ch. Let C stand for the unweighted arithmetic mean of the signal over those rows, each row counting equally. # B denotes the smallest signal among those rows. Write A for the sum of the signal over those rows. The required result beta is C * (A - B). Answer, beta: 26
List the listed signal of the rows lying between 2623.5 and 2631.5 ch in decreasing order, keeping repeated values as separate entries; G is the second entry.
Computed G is 6.07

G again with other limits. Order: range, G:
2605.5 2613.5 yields 5.09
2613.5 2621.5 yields 5.605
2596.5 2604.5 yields 3.35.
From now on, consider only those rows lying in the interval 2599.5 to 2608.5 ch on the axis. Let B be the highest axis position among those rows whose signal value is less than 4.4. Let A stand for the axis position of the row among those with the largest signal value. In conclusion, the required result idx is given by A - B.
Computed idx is 0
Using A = 2608.0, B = 2608.0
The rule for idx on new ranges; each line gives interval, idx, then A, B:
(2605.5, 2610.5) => 2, 2610.0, 2608.0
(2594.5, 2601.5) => 0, 2601.0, 2601.0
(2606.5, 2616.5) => 8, 2616.0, 2608.0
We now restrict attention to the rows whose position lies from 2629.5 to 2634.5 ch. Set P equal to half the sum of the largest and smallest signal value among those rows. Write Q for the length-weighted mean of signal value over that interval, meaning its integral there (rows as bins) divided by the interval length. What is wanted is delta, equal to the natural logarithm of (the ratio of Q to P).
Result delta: -0.003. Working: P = 6.4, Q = 6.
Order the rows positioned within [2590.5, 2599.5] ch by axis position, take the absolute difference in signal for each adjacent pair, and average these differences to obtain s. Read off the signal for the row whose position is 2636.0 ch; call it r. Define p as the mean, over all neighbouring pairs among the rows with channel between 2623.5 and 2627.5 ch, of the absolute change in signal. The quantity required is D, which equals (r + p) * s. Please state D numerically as 2.1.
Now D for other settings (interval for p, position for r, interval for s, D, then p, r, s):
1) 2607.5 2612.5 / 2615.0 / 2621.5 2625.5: 0.3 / 0.25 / 5.375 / 0.05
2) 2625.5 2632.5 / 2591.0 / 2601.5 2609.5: 0.6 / 0.12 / 3.129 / 0.19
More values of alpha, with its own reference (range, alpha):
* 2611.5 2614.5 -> -0.3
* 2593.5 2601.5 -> 0.4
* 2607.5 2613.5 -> 0.2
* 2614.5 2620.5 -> -0.5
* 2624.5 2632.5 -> -0.2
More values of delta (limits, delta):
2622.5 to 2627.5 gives 0.001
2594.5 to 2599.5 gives -0.013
